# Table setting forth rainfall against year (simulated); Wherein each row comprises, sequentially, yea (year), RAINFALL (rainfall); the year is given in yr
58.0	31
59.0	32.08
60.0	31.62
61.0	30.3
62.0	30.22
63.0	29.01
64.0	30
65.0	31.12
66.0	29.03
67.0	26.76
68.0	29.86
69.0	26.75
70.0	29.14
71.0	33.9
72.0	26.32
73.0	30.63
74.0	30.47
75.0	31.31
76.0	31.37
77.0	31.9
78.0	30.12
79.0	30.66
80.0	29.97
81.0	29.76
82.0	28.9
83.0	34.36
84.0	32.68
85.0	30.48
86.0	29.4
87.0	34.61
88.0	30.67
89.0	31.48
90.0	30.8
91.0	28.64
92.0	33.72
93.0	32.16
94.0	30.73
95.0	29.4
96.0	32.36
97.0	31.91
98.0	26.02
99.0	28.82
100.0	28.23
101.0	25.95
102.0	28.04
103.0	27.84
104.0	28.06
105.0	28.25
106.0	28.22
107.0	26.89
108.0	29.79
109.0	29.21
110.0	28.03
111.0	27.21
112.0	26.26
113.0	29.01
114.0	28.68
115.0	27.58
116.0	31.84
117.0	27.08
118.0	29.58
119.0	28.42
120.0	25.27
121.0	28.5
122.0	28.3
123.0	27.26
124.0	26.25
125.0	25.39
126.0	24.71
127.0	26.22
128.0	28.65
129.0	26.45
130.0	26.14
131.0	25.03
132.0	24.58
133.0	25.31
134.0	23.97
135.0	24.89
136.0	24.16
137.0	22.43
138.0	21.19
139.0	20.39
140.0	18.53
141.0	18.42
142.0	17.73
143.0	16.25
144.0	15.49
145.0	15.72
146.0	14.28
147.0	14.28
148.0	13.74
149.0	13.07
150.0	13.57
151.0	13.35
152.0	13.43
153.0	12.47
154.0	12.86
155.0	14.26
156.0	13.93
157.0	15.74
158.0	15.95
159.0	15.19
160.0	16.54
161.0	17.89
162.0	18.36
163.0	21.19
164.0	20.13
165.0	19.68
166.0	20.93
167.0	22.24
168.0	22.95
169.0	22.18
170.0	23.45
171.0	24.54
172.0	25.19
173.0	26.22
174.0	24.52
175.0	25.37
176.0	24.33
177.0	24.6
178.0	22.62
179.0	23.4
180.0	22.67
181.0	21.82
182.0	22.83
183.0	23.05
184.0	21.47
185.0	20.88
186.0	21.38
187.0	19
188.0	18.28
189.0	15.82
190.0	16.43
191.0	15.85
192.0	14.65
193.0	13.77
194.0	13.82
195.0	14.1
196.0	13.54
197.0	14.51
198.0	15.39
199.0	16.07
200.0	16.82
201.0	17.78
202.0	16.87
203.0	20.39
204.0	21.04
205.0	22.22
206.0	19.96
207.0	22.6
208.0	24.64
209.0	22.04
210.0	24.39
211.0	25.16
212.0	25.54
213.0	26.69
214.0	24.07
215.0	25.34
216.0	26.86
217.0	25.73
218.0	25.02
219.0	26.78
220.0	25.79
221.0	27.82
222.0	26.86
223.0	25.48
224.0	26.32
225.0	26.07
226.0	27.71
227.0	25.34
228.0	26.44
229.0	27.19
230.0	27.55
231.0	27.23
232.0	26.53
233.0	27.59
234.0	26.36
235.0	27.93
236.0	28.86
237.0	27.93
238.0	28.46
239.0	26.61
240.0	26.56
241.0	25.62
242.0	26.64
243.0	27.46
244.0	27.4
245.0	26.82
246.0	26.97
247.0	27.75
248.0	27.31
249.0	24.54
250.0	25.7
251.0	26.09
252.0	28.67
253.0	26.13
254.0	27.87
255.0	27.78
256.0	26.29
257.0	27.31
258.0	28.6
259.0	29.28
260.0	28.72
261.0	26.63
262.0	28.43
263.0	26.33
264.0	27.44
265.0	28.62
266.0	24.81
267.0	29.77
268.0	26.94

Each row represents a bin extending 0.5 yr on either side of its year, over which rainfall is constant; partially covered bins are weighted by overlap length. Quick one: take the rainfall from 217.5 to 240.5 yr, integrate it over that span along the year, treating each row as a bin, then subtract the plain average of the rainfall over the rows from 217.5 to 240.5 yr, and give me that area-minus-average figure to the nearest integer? 592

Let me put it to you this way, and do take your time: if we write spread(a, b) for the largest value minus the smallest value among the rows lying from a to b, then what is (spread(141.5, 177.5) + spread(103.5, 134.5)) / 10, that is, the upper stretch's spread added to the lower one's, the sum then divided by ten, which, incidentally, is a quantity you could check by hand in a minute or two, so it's 2.2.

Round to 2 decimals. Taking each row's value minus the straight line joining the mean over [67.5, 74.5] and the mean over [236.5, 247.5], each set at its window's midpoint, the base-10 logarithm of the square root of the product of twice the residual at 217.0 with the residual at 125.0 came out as 0.54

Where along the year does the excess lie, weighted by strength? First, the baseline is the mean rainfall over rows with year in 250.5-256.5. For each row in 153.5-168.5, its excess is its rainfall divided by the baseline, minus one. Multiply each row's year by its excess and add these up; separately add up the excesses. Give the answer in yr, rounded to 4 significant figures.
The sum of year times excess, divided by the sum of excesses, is 159.6 yr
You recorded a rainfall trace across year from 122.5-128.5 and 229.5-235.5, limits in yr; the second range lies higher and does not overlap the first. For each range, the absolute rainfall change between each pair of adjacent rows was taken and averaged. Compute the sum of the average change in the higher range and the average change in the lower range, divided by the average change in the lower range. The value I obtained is 1.75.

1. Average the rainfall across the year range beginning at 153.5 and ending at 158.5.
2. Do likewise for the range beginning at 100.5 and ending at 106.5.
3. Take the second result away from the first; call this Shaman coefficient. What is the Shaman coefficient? -13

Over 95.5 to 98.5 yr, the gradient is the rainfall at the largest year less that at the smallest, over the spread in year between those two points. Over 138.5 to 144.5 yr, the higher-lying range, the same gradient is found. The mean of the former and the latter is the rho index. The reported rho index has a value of -2.1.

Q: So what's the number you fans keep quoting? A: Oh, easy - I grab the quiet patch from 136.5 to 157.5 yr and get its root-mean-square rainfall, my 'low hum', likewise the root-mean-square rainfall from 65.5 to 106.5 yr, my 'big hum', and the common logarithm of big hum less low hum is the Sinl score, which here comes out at 1.15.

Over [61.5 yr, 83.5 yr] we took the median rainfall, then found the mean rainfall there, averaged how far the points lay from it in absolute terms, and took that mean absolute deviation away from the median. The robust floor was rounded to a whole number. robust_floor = 29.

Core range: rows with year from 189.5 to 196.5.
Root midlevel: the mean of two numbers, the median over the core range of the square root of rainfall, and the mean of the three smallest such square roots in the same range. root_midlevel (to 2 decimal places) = 3.73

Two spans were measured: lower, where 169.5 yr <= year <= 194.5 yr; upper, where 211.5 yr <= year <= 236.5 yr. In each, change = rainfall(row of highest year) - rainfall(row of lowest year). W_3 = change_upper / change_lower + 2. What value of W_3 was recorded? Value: 1.7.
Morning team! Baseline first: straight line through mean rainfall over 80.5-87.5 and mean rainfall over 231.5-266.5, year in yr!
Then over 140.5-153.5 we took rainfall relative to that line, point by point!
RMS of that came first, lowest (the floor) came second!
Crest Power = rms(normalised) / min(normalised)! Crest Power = 1.18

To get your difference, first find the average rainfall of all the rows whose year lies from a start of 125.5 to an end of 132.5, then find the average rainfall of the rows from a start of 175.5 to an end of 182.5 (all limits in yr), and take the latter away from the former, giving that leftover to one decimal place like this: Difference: 2.8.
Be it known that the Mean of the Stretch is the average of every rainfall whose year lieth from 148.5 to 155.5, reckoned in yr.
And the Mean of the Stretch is 13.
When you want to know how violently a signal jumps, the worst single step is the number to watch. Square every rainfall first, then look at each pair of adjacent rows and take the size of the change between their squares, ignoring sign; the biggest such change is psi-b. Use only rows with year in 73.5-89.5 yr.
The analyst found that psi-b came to 345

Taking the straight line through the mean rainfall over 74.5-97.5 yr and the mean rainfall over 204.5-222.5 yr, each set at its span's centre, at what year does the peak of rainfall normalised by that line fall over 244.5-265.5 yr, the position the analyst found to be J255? 259.0 yr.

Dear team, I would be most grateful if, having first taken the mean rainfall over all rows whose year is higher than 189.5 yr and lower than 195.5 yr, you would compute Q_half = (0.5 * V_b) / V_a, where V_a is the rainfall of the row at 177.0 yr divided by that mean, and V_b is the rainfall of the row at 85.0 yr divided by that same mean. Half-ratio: 0.62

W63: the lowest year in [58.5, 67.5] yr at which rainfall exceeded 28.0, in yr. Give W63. 59.0 yr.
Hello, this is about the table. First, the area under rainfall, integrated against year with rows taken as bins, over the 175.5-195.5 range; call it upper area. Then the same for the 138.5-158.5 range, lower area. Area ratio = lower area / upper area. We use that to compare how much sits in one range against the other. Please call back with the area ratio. 0.78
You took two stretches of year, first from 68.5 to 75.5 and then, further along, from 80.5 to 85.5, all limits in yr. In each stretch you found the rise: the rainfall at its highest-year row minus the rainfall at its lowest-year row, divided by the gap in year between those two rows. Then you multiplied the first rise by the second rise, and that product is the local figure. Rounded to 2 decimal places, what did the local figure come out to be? 0.14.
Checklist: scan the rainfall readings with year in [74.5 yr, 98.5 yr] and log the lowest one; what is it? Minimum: 26.02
